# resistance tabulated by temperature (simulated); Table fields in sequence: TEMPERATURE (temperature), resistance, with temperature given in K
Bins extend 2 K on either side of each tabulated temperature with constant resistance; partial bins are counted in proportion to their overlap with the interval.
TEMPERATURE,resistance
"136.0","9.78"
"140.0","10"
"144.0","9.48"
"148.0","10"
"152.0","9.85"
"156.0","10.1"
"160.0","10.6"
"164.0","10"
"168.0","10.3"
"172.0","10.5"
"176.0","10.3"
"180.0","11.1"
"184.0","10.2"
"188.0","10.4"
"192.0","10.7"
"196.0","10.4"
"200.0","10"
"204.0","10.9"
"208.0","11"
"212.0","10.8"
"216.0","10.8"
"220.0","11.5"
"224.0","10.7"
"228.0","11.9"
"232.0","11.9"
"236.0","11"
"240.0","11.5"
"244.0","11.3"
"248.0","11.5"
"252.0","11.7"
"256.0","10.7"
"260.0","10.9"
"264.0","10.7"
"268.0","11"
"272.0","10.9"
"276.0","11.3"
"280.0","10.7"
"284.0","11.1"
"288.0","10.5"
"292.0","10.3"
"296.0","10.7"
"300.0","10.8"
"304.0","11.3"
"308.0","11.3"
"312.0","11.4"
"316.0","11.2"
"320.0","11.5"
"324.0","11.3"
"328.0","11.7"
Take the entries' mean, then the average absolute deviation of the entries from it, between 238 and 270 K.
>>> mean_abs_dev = 0.34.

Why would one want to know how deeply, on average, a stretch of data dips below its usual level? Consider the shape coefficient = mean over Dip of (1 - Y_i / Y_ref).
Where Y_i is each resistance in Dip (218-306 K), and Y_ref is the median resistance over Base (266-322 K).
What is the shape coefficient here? 0.00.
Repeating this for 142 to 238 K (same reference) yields 0.04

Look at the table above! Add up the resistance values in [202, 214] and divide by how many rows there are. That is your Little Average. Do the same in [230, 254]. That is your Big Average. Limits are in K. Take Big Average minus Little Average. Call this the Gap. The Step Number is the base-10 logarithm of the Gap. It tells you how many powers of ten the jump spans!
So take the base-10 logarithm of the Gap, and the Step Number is -0.23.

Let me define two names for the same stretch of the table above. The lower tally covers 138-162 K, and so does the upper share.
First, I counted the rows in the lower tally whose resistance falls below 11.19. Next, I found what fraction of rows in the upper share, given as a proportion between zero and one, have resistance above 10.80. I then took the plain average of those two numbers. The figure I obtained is 3.0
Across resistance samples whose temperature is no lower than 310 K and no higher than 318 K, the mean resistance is 11.3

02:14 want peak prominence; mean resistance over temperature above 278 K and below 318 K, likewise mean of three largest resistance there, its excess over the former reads 0.403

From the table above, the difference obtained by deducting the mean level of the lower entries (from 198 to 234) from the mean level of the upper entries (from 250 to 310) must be -0.1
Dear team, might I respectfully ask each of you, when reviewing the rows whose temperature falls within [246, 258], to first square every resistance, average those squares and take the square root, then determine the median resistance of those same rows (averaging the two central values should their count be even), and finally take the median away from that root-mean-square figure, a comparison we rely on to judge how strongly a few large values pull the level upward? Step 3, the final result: -0.19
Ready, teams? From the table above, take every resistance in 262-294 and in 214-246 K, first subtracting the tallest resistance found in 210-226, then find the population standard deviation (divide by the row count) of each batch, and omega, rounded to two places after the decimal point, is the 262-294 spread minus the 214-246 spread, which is -0.13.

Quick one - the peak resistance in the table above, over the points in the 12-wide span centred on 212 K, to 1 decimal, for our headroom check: 11.0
